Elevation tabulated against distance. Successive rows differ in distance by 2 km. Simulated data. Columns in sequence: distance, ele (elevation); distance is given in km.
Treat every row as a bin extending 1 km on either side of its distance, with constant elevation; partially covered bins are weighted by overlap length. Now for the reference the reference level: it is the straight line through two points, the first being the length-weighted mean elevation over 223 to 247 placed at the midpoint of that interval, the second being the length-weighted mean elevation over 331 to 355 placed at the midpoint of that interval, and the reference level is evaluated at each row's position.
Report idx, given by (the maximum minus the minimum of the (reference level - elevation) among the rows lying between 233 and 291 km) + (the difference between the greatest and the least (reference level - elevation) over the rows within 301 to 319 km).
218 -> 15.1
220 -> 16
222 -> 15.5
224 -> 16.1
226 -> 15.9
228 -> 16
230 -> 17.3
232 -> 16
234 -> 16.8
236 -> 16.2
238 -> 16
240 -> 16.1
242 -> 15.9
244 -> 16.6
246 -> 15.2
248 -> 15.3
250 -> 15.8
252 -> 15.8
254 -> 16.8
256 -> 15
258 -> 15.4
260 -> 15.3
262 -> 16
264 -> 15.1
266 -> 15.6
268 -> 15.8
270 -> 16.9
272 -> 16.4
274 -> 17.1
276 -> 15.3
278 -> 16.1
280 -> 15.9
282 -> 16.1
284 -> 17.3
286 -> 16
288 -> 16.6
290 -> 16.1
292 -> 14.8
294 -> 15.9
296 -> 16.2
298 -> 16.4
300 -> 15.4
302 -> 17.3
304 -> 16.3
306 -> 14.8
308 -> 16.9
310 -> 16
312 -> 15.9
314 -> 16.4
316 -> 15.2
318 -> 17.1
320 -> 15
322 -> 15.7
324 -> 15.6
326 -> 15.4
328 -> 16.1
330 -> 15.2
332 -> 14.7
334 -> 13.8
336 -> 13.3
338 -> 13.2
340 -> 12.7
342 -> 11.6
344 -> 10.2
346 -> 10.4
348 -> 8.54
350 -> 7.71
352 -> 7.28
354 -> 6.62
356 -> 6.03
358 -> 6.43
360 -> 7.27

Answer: 6.9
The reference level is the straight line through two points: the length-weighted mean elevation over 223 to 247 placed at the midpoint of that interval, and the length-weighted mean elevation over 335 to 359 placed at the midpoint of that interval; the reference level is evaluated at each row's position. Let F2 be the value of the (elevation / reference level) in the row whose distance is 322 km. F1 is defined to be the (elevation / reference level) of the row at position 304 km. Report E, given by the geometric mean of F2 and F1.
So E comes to 1.39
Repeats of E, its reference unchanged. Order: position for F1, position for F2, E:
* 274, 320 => 1.29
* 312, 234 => 1.19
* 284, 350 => 1.04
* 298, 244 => 1.18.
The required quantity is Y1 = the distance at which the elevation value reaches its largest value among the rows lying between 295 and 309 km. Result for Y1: 302 km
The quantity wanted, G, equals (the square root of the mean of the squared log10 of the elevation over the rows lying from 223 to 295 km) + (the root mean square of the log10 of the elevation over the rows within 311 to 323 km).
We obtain 2.40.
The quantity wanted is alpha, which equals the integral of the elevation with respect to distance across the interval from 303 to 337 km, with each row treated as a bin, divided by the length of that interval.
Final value 15.5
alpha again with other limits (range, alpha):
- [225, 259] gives 16.0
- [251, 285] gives 16.0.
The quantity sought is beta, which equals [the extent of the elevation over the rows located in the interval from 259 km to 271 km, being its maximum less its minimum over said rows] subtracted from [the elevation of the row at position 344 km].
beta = 8.4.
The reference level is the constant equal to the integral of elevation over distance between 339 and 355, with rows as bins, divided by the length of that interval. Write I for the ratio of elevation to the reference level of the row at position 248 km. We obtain 1.63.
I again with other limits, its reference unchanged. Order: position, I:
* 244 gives 1.77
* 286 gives 1.71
